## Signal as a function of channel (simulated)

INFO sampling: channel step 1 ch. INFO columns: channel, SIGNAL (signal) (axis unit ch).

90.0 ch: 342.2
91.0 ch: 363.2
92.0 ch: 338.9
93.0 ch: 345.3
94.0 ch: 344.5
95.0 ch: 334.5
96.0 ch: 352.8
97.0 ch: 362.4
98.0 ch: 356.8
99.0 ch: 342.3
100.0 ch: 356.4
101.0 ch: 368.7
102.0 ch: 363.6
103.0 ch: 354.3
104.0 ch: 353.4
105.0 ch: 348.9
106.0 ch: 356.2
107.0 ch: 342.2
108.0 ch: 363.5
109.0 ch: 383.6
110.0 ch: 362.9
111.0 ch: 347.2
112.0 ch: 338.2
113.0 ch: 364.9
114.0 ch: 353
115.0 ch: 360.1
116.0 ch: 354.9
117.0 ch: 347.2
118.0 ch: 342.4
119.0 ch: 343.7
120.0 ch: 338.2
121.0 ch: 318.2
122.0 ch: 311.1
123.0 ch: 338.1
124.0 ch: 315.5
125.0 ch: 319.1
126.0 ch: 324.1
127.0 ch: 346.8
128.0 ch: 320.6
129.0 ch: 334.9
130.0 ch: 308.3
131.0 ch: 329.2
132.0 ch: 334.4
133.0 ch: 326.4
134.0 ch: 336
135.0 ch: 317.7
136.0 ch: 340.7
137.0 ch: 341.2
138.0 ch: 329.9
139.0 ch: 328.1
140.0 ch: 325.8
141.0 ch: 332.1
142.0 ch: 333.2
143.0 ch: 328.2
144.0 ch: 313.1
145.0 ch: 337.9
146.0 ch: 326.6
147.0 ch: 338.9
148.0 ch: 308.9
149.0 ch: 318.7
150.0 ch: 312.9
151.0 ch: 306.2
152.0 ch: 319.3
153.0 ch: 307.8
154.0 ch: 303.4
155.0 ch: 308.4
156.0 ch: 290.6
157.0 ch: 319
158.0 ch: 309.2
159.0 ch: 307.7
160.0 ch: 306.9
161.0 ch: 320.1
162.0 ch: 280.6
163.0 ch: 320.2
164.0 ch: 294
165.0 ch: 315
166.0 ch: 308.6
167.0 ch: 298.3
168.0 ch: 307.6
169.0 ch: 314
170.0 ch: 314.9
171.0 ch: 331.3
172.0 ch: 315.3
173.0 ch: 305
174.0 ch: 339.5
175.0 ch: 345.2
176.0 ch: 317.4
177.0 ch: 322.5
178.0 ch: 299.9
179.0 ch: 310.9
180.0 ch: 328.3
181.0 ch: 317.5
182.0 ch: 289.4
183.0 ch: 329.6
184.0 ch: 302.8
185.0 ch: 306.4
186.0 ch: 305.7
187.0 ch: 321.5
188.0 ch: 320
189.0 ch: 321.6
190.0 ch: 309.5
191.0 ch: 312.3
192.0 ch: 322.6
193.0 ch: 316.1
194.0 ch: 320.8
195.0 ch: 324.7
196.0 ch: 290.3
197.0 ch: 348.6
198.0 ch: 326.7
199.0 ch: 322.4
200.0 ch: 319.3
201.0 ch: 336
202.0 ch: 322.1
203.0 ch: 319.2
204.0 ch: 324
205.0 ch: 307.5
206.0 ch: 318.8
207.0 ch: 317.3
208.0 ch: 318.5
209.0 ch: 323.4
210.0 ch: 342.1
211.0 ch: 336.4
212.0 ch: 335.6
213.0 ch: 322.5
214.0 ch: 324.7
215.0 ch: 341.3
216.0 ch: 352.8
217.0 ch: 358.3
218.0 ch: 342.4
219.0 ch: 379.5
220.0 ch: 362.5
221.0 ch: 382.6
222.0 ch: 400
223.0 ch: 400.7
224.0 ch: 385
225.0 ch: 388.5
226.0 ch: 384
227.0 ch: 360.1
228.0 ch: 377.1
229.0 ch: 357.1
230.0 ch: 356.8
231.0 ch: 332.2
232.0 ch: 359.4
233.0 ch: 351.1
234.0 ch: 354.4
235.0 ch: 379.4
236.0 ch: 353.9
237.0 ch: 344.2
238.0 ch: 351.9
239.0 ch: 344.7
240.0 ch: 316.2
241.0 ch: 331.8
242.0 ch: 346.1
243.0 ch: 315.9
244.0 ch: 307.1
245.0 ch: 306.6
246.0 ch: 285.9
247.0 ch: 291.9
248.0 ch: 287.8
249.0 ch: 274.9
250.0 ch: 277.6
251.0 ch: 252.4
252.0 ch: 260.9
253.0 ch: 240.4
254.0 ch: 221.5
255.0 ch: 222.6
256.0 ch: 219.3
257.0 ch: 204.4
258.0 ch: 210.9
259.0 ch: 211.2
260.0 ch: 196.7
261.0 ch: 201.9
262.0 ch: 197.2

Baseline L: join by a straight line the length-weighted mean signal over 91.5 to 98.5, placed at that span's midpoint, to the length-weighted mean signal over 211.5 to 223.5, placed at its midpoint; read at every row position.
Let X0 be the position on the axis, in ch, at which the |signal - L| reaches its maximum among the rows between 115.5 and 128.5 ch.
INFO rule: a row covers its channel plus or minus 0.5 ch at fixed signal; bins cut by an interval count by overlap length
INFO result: 122.0 ch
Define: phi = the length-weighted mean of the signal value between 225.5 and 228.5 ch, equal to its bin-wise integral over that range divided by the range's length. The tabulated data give 374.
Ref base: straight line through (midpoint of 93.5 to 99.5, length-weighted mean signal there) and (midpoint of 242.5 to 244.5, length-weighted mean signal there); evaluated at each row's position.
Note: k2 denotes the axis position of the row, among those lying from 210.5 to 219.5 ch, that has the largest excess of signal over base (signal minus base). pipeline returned 219.0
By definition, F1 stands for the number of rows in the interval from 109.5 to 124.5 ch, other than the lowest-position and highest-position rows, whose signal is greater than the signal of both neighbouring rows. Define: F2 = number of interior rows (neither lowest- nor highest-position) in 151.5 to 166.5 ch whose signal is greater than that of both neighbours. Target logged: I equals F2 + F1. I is 9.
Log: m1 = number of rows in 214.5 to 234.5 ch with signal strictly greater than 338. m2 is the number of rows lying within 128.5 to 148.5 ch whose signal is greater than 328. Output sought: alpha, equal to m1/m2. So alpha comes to 1.5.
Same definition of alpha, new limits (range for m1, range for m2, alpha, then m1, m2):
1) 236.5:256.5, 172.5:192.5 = 1.0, 4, 4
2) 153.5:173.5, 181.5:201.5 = 0.0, 0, 3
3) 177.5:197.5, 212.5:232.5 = 0.1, 1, 18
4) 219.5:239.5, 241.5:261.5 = 19.0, 19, 1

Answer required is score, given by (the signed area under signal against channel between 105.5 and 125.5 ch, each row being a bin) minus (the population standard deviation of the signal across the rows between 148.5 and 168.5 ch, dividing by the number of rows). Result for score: 6890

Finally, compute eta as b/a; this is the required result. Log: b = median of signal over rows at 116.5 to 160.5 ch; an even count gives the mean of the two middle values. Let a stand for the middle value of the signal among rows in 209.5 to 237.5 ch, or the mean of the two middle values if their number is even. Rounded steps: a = 357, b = 325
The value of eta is 0.9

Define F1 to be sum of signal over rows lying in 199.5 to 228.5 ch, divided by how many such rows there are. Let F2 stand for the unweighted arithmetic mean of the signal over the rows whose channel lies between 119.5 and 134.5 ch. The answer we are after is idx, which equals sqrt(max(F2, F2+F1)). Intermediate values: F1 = 348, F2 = 327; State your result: 26.0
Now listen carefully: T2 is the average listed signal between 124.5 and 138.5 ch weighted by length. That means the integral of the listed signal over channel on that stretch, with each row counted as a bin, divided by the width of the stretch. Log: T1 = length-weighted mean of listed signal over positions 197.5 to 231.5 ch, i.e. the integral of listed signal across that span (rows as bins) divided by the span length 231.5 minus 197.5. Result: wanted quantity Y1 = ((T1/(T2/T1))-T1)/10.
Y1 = 2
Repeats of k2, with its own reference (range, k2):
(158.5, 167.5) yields 163.0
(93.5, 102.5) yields 101.0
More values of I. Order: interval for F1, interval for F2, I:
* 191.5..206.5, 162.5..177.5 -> 7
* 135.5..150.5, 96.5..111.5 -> 8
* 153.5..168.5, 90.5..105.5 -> 8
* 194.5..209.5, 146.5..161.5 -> 8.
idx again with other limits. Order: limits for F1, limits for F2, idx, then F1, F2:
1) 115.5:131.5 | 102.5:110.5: 26.2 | 331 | 358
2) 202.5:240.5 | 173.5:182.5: 25.9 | 350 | 319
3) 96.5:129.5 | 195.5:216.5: 25.9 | 346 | 326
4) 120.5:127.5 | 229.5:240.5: 26.0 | 325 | 349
